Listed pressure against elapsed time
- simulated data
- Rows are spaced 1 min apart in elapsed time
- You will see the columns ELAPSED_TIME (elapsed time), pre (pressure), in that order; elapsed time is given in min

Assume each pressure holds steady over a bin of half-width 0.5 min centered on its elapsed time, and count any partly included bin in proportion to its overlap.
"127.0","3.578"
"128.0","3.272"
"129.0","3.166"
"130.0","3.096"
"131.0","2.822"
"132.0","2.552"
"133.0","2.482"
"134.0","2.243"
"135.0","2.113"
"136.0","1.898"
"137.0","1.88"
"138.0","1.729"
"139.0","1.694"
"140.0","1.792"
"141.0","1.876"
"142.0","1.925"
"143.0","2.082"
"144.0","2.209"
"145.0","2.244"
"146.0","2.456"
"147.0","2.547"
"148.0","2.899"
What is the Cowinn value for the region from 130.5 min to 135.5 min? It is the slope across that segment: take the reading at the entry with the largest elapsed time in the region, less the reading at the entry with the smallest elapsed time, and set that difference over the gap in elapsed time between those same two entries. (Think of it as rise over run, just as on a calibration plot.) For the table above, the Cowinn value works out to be -0.177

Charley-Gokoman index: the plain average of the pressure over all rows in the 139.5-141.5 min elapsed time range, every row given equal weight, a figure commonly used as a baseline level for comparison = 1.83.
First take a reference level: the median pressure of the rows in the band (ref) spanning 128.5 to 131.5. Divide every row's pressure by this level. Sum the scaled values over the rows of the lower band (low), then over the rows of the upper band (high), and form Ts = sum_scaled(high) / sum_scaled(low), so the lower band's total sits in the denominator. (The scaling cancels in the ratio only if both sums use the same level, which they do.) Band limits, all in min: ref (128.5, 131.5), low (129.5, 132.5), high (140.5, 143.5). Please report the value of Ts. 0.69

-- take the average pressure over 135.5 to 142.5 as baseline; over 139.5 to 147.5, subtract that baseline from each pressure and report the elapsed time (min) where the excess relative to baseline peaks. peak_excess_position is 147.0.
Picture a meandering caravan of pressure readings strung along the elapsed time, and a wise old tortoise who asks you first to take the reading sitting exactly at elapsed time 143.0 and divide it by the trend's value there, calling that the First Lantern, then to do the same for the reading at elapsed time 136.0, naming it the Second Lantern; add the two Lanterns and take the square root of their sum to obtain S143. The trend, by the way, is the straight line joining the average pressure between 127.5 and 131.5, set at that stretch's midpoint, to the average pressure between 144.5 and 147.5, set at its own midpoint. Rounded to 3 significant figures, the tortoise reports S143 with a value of 1.22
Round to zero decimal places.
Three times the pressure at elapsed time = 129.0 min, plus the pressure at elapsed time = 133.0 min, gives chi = 12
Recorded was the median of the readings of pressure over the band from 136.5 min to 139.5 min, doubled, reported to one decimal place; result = 3.5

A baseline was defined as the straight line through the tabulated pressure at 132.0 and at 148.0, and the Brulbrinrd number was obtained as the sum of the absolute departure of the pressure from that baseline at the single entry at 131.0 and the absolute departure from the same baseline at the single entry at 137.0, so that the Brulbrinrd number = 1.1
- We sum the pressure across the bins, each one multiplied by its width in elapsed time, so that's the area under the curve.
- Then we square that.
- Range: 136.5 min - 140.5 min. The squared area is 50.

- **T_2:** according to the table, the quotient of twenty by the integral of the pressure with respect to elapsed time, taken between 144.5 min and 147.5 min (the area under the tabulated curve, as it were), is 2.76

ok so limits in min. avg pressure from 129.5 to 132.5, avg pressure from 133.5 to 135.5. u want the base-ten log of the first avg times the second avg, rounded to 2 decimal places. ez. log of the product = 0.79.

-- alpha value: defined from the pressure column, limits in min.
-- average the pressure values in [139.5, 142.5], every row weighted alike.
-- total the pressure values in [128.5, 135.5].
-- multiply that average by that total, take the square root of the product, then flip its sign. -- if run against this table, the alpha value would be -5.9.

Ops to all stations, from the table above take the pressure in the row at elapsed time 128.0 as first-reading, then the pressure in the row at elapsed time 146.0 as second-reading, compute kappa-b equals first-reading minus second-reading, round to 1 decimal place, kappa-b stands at 0.8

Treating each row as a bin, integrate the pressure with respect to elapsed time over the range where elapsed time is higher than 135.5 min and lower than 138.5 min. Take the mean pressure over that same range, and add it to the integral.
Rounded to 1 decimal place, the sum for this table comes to 7.3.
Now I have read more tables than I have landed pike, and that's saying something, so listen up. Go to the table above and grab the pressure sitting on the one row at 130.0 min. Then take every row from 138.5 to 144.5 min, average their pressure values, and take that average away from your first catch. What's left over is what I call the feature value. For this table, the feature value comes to 1.17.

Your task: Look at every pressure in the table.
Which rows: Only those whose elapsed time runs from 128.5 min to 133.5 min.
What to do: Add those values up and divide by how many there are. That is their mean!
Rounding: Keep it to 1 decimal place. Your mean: 2.8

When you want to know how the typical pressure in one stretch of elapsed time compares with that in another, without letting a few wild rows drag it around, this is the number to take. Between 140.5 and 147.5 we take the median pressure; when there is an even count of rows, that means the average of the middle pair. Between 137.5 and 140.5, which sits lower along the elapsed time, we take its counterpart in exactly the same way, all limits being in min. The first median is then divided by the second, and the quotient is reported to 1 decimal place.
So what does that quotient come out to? 1.3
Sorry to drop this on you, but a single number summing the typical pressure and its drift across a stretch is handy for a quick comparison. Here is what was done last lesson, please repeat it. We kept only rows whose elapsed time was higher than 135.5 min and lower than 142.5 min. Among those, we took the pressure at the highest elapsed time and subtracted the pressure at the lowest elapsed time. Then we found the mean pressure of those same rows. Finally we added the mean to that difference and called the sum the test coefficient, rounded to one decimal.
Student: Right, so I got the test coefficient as 1.9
